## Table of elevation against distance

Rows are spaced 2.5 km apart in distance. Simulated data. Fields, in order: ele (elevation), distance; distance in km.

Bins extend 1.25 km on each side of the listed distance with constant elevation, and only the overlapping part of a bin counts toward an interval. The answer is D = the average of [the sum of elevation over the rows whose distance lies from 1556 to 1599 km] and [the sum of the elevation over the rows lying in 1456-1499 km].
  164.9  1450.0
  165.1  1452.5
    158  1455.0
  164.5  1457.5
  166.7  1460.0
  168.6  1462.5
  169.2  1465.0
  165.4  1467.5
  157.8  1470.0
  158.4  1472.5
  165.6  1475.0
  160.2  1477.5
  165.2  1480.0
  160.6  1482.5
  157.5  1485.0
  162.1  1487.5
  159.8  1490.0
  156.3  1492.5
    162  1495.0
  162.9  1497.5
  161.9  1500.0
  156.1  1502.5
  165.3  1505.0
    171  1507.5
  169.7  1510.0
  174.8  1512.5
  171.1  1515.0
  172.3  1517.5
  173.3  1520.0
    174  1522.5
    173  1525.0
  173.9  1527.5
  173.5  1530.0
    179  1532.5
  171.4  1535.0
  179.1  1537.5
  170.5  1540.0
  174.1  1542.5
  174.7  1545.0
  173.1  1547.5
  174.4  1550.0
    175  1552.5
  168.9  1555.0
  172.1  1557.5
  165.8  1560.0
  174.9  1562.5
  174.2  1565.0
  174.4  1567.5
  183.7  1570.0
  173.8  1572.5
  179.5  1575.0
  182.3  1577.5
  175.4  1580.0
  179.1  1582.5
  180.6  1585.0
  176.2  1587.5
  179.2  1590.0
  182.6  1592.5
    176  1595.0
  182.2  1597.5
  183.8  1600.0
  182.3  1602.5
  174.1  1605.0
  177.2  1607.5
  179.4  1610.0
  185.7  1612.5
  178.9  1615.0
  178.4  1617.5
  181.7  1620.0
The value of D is 2887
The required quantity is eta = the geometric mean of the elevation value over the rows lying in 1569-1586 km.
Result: 179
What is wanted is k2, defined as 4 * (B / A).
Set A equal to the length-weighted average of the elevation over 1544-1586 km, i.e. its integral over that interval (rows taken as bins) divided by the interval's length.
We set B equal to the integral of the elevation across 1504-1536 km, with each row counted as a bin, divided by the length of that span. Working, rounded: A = 175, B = 173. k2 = 3.9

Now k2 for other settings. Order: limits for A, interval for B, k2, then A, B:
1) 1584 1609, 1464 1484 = 3.6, 179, 163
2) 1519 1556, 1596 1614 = 4.2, 174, 181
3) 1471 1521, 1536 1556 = 4.2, 164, 174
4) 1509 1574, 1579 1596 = 4.1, 174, 179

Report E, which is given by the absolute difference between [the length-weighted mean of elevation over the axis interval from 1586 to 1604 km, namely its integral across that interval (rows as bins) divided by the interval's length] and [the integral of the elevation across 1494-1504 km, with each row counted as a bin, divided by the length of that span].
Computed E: 19.4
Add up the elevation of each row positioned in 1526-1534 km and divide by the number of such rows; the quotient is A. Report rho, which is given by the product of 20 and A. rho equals 3509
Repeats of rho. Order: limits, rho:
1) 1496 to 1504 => 3206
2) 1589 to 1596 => 3585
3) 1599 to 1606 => 3601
